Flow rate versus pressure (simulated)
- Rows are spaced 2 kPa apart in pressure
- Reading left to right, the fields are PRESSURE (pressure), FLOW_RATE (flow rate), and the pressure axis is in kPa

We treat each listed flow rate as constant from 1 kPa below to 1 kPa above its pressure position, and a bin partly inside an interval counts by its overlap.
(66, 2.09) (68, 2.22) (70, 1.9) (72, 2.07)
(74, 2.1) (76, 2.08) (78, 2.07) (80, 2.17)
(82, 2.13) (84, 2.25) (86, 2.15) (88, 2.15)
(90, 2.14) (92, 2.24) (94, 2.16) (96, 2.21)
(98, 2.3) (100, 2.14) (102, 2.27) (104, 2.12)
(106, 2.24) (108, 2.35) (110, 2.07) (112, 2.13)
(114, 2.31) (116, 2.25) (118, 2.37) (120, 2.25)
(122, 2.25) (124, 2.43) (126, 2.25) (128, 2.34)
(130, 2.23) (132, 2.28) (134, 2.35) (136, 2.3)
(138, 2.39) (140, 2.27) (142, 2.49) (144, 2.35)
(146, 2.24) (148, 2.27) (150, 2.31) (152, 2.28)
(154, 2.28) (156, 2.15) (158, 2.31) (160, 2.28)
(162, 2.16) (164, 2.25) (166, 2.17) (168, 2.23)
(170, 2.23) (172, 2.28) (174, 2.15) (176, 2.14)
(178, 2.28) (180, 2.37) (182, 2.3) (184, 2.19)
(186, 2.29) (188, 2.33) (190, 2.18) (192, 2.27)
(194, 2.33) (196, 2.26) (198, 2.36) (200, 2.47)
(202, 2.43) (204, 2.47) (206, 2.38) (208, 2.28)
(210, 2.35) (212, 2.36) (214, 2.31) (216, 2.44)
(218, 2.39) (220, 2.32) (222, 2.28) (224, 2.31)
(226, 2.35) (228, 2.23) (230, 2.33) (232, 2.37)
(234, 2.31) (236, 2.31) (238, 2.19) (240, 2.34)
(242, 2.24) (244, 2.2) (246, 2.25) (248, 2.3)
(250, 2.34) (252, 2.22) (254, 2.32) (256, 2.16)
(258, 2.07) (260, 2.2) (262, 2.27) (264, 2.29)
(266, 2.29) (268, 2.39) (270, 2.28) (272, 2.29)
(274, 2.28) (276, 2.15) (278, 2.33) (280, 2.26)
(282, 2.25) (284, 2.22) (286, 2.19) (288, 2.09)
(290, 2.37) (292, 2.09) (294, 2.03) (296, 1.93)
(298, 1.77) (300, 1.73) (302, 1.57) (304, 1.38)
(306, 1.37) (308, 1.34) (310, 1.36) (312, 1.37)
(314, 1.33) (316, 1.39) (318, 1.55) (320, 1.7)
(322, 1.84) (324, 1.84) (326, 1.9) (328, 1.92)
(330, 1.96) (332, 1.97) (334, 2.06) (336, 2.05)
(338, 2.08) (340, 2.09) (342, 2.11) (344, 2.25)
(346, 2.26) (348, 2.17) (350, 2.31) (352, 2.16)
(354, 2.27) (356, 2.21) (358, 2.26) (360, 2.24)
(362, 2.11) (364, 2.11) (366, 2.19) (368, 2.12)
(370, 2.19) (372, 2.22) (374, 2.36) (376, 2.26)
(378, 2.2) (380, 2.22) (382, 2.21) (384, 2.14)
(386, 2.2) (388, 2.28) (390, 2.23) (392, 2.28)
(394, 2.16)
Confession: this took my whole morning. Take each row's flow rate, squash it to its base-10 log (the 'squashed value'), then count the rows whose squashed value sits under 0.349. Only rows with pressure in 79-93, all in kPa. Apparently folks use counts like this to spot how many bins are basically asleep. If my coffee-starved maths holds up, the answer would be 5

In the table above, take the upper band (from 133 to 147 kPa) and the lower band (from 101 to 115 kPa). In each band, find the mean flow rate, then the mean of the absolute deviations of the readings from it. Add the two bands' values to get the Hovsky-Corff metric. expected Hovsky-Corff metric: 0.152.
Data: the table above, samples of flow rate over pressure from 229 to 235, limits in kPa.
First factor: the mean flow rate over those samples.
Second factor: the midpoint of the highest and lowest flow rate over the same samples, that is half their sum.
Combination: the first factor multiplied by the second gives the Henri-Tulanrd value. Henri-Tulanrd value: 5.47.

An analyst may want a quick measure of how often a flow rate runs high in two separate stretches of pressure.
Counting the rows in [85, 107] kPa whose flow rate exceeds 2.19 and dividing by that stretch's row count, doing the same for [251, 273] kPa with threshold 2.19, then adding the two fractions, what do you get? 1.3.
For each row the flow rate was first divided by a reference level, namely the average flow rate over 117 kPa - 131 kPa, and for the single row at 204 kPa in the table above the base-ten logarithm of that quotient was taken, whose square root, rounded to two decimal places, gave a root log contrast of 0.17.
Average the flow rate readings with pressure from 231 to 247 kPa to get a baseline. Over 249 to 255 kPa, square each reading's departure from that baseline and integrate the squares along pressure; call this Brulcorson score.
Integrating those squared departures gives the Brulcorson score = 0.018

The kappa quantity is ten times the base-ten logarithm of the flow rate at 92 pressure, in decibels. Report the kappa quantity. 3.50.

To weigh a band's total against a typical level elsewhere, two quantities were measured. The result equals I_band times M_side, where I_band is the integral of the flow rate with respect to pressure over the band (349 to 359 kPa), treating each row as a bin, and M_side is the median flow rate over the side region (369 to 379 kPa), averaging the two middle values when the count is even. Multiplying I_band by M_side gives 49.8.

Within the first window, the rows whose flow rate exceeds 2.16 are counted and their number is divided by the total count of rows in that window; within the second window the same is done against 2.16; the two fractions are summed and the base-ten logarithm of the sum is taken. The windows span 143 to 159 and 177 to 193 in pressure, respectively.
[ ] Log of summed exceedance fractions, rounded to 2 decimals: 0.27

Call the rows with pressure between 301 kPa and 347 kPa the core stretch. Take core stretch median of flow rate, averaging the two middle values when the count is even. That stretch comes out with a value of 1.84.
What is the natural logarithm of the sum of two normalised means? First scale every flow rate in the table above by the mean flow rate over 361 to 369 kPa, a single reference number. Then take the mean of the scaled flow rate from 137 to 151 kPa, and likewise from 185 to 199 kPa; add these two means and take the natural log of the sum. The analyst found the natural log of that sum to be 0.77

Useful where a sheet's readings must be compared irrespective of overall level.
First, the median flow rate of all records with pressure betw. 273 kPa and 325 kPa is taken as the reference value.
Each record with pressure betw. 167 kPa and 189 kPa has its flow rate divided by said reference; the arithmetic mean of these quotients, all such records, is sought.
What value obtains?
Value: 1.22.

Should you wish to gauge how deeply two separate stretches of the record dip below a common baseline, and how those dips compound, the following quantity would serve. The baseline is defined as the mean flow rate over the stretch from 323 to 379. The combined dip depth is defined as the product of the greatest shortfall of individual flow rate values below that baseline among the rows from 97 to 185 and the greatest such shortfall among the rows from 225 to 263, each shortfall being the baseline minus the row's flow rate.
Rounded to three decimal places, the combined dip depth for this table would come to 0.005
